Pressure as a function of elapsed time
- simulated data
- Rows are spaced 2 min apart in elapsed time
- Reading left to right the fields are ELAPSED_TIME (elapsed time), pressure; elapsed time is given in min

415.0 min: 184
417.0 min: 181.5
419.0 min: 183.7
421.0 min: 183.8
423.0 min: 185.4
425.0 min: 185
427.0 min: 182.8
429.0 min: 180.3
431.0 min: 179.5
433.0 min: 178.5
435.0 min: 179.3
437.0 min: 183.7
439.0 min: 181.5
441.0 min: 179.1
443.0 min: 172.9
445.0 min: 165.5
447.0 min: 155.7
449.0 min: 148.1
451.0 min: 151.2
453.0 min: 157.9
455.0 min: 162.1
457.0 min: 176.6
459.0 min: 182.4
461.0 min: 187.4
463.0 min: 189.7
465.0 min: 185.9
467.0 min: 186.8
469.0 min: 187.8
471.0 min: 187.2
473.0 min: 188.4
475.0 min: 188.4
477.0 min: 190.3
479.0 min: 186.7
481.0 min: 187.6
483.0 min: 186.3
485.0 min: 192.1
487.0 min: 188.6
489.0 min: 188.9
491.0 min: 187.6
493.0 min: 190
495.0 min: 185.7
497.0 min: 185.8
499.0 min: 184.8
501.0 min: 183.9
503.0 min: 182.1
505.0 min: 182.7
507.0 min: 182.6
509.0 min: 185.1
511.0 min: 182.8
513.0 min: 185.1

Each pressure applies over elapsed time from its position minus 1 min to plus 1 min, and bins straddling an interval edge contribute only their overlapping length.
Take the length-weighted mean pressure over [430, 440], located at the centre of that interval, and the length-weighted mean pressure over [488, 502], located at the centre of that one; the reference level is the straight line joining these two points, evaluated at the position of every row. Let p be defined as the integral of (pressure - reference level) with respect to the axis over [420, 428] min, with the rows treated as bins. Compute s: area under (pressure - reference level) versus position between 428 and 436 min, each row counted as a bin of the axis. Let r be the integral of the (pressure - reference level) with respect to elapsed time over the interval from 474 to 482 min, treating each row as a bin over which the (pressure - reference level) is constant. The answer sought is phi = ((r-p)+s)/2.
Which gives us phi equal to -9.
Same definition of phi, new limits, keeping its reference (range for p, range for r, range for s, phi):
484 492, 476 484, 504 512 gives -22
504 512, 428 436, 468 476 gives 30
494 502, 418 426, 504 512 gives 10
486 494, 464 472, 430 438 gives 1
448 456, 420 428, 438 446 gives 103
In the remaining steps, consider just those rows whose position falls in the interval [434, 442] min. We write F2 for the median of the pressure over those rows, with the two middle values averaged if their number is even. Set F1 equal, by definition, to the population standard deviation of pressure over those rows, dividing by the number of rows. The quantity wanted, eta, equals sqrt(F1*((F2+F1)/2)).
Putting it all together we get 13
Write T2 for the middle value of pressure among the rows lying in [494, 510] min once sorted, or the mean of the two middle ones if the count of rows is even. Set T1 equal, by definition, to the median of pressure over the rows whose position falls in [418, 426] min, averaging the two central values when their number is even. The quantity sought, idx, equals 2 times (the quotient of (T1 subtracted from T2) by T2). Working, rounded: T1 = 184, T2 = 184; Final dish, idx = 0.00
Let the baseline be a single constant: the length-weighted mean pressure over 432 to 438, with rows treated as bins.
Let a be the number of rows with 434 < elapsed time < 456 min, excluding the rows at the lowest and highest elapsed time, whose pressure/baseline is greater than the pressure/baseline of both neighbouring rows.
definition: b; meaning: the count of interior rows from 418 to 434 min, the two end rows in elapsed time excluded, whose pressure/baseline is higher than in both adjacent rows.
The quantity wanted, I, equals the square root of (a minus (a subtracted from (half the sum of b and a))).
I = 1.0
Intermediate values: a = 1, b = 1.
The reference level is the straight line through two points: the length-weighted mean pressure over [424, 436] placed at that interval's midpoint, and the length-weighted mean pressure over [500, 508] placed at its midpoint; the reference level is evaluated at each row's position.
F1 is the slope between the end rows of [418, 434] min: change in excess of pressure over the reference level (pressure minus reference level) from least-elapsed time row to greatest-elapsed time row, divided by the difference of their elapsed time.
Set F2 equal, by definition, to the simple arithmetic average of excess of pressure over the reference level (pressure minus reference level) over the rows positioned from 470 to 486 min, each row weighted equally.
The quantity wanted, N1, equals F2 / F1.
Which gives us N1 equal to -16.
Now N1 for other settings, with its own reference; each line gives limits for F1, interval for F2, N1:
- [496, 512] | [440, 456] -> 82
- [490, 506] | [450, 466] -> 20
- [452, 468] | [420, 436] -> 0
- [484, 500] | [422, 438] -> -2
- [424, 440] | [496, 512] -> -3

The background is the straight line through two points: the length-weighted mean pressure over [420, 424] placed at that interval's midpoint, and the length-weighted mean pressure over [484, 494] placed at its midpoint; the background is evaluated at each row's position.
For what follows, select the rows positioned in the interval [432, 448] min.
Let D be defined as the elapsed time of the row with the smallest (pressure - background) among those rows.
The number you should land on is 447.0 min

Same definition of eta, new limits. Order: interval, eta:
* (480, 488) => 14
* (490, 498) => 13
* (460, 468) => 12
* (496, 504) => 11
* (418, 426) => 8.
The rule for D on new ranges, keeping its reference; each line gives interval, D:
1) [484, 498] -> 497.0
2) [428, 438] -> 433.0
